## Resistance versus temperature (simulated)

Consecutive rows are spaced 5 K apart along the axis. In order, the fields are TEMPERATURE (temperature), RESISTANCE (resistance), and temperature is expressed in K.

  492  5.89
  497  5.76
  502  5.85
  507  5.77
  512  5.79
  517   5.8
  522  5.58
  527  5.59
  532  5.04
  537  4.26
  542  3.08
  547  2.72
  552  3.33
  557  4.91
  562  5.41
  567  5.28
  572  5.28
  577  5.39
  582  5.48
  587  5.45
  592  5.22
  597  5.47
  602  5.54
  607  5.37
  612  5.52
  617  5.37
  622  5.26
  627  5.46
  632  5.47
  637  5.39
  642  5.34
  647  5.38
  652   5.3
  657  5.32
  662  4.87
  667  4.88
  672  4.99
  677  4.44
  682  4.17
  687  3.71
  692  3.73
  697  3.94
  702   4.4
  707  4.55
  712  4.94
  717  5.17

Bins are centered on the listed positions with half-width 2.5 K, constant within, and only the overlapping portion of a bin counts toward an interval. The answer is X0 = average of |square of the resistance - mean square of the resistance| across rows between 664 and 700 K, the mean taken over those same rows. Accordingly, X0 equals 4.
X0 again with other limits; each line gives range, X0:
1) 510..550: 9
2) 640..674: 2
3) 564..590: 1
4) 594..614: 1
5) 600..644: 1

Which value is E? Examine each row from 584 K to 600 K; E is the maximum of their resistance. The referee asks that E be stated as 5.47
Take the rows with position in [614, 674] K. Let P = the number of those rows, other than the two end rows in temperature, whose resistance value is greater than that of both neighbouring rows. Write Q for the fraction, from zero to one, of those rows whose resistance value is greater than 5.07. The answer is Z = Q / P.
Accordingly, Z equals 0.25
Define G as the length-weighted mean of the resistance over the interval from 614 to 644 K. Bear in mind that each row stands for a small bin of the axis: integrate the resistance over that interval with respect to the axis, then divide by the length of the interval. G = 5.38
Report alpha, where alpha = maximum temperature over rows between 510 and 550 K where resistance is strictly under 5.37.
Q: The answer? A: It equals 547 K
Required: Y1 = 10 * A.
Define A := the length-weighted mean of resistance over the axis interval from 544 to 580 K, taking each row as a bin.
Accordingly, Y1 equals 46.1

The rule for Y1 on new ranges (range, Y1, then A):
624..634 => 54.5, 5.45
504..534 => 56.1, 5.61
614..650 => 53.8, 5.38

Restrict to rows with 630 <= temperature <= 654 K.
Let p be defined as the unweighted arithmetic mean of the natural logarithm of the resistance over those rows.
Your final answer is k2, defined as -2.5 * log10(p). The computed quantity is -0.56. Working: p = 1.68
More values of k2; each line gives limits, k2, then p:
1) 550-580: -0.50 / 1.58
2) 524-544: -0.42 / 1.48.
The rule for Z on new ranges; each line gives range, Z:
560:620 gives 0.33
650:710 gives 0.08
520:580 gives 0.25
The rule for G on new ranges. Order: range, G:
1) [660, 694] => 4.40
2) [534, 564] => 3.95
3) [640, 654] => 5.34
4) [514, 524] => 5.70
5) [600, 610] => 5.45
